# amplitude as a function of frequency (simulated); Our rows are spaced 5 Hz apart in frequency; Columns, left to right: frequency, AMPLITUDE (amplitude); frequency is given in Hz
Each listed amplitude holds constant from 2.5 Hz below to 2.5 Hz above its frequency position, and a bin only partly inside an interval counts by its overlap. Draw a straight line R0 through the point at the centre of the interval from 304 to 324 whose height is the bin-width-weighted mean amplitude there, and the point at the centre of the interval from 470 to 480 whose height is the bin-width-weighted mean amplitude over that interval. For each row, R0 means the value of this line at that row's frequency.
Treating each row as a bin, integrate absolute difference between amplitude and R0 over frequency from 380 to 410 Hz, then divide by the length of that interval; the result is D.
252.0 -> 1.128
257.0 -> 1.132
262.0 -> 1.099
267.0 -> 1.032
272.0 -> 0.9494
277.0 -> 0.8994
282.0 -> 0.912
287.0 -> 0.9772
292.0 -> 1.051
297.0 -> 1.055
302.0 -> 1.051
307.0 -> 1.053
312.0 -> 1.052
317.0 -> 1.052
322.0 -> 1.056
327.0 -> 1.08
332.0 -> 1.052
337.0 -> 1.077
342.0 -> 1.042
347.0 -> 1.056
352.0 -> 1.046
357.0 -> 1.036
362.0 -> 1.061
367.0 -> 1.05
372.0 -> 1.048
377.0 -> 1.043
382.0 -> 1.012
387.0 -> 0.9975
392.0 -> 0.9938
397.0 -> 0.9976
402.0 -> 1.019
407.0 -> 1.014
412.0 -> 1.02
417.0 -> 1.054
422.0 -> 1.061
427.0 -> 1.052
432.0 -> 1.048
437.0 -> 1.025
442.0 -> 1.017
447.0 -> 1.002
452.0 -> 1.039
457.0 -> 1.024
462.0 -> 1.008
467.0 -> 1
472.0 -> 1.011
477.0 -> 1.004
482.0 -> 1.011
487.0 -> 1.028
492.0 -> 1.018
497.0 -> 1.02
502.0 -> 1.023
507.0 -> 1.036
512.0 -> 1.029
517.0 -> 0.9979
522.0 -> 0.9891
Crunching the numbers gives 0.024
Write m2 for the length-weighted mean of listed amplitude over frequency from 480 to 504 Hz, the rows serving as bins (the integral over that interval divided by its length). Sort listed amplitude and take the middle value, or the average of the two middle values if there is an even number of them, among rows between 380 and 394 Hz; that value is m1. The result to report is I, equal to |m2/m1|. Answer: 1.02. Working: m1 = 1.00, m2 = 1.02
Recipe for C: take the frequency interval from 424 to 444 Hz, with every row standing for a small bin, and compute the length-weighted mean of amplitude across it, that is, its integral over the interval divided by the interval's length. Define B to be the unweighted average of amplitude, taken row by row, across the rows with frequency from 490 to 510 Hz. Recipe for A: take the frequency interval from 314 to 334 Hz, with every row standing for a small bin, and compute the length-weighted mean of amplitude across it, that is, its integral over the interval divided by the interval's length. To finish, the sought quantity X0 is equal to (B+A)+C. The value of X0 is 3.12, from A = 1.06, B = 1.02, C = 1.04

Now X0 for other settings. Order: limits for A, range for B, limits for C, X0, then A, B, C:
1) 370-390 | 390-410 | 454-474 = 3.04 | 1.02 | 1.01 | 1.01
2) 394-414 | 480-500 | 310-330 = 3.09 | 1.01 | 1.02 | 1.06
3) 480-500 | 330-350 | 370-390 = 3.10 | 1.02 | 1.06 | 1.02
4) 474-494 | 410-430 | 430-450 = 3.08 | 1.02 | 1.05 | 1.02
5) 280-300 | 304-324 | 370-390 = 3.08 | 1.00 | 1.05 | 1.02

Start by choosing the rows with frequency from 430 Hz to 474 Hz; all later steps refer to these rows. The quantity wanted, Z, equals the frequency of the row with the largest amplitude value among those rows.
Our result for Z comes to 432.0 Hz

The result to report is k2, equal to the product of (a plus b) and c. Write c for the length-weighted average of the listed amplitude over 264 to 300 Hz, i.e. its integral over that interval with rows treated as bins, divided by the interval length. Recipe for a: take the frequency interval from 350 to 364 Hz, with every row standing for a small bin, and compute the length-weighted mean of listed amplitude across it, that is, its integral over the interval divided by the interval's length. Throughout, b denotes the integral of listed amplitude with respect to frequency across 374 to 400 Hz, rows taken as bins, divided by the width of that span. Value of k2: 2.03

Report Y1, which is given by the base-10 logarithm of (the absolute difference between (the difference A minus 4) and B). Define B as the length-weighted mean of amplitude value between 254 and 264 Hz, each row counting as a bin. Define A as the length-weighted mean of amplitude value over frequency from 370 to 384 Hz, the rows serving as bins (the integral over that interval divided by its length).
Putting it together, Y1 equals 0.611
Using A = 1.035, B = 1.12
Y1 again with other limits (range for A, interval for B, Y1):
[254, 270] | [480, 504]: 0.595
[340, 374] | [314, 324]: 0.603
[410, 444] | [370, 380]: 0.602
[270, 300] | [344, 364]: 0.610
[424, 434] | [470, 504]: 0.598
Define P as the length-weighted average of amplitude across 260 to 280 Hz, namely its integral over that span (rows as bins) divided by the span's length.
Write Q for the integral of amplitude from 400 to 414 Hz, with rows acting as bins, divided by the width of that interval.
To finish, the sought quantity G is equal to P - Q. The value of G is -0.027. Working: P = 0.99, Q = 1.018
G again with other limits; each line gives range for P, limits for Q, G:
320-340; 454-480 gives 0.056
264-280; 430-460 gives -0.062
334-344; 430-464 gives 0.037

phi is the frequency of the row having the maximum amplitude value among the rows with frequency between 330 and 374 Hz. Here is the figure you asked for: 337.0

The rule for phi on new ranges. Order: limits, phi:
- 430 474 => 432.0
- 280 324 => 322.0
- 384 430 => 422.0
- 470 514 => 507.0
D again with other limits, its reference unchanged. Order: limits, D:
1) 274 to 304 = 0.071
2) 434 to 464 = 0.010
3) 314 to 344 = 0.012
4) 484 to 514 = 0.025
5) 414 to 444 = 0.023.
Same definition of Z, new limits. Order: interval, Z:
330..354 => 337.0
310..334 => 327.0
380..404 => 402.0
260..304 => 262.0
